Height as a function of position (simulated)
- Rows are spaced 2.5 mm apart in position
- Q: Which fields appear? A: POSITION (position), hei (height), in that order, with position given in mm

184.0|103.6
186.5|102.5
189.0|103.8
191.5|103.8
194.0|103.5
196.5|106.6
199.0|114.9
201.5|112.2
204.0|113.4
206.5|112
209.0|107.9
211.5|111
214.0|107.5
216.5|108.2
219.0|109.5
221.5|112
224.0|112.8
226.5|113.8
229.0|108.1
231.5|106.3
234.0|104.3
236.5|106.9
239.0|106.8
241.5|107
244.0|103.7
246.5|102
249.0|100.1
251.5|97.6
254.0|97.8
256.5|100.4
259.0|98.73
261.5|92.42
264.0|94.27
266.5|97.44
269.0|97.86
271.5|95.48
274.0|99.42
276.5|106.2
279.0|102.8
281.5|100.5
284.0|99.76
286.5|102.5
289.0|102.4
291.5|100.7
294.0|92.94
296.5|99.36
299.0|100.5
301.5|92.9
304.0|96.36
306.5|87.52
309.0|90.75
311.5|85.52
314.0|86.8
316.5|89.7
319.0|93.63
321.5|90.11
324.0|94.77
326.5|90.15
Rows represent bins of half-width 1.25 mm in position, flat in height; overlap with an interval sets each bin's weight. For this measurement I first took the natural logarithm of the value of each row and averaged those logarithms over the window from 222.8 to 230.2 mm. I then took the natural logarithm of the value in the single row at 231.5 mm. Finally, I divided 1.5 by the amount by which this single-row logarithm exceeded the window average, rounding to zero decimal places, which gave -31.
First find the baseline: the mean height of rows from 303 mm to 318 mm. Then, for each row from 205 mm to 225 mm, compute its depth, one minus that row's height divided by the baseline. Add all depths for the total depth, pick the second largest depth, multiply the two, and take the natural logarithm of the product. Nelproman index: -1.0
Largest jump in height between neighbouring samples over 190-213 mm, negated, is -8.3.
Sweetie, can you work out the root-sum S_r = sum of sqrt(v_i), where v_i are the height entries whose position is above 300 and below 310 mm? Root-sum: 38.3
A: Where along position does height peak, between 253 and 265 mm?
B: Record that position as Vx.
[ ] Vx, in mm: 256.5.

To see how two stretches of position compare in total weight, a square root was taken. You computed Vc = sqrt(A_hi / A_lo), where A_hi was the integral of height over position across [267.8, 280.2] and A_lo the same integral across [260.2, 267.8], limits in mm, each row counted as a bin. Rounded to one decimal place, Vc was 1.3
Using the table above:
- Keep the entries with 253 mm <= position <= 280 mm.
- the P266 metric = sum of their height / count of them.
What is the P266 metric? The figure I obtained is 98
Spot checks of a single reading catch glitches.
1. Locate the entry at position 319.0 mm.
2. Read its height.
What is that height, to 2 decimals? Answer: 93.63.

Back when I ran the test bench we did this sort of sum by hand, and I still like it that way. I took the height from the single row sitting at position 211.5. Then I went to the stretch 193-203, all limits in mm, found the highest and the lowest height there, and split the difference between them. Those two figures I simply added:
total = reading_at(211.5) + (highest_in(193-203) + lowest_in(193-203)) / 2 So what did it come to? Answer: 220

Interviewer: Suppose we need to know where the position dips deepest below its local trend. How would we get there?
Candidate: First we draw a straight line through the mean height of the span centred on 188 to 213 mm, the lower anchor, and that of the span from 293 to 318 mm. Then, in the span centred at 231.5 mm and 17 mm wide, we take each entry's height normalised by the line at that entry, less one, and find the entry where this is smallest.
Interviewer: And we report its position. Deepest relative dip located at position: 234.0 mm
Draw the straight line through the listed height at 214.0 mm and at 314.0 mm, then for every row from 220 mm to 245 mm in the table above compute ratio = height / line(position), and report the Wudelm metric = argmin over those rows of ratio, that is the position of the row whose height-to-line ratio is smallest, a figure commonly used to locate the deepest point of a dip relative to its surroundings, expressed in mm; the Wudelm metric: 234.0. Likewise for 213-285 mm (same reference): 261.5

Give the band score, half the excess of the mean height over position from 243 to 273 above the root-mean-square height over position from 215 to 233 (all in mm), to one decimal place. -6.0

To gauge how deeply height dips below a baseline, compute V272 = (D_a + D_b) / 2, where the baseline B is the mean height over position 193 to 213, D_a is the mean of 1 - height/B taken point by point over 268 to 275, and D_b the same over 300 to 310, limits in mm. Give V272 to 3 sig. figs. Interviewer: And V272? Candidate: 0.140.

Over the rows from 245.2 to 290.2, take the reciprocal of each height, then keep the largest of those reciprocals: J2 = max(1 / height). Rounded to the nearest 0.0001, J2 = 0.0108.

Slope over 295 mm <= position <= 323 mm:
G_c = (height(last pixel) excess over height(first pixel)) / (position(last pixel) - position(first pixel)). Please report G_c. -0.37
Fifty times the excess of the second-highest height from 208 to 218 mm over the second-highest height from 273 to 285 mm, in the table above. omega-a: 270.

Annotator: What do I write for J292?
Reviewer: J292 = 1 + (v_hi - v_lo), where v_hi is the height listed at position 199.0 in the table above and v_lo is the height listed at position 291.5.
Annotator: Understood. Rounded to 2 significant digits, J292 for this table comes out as 15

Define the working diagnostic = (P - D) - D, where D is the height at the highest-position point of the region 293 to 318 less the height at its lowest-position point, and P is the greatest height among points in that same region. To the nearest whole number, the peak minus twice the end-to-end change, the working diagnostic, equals 107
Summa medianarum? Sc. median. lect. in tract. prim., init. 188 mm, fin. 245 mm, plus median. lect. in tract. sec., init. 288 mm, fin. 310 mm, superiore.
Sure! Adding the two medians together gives 204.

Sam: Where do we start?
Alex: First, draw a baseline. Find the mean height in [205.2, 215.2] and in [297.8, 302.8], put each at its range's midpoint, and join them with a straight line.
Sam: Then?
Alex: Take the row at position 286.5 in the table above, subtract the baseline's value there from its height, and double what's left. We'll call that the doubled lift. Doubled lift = 7.7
